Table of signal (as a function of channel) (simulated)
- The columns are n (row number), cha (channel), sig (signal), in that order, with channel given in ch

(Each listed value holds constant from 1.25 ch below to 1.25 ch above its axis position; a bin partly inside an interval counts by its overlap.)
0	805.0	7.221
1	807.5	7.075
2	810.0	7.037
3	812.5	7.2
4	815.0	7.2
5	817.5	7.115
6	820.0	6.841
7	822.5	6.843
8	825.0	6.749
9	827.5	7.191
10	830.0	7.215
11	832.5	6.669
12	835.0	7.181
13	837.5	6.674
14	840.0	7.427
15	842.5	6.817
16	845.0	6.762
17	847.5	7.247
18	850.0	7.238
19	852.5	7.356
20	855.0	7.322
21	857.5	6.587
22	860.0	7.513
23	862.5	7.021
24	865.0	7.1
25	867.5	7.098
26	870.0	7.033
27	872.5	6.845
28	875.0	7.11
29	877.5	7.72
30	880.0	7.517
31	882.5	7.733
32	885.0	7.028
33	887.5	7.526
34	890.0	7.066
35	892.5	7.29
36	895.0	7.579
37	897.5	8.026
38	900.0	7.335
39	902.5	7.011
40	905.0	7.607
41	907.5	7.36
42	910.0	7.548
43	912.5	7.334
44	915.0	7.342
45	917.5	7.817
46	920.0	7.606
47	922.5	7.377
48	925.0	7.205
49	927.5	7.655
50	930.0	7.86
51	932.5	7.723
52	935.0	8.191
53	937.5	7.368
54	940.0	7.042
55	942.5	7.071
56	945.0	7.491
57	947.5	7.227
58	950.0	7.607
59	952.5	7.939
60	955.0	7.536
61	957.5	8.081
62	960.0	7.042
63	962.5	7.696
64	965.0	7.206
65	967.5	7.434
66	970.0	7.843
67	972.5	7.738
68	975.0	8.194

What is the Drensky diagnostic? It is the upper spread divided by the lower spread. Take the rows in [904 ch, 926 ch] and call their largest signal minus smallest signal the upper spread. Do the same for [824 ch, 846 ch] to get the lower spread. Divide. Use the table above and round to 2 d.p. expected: 0.81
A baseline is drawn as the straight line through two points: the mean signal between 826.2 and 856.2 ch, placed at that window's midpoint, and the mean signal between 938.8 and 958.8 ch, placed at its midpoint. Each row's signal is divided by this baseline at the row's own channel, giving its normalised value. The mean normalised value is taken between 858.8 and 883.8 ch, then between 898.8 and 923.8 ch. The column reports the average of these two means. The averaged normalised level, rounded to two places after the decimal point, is 1.01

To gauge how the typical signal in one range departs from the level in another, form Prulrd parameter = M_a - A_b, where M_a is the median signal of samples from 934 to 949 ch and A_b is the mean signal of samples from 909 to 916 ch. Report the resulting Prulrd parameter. -0.1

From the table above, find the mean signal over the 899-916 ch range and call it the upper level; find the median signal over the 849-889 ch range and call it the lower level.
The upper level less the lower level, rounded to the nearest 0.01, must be 0.19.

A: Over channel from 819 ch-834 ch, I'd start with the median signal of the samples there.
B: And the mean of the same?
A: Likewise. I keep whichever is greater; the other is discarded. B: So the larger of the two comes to 6.92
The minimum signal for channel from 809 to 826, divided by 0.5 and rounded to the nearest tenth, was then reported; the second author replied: 13.5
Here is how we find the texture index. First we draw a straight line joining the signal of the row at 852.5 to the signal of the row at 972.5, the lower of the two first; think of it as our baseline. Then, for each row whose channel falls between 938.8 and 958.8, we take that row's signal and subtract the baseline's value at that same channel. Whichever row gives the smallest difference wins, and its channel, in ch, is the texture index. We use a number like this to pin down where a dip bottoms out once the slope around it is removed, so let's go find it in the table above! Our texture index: 940.0 ch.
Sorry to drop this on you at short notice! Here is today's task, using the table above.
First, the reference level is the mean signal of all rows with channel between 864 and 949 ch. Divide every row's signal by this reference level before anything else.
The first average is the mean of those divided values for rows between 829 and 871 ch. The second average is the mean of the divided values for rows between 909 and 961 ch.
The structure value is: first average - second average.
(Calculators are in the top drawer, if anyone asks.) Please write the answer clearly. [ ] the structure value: -0.06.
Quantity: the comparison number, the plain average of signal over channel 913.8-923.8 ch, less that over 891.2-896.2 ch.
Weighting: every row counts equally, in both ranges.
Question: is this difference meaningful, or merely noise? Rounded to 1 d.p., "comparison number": 0.1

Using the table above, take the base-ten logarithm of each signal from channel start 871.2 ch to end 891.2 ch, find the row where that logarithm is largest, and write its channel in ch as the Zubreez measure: 882.5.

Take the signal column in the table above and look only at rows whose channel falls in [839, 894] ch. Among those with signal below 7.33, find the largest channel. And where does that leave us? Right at 892.5 ch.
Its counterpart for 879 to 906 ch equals 902.5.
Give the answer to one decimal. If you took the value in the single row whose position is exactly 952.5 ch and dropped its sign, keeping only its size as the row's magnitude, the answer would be 7.9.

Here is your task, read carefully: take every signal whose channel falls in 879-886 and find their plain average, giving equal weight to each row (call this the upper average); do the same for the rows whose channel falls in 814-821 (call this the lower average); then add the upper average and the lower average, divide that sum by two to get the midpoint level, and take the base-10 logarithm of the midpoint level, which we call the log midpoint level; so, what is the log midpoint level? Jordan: 0.860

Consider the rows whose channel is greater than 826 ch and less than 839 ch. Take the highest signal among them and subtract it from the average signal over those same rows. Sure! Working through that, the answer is -0.23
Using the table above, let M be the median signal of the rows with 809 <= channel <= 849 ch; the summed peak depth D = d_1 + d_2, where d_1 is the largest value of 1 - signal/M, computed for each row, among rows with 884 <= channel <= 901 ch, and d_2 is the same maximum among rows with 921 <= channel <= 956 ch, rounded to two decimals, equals 0.01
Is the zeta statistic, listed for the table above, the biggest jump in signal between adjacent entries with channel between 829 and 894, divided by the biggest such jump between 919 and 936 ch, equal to 2.0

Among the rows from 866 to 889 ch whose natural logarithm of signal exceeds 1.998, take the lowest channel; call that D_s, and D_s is 877.5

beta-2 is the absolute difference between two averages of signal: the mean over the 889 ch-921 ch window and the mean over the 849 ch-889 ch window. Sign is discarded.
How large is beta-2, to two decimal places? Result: 0.22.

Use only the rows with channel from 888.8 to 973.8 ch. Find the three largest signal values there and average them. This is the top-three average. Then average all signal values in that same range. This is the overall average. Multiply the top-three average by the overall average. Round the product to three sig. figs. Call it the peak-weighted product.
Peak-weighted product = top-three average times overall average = 60.8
